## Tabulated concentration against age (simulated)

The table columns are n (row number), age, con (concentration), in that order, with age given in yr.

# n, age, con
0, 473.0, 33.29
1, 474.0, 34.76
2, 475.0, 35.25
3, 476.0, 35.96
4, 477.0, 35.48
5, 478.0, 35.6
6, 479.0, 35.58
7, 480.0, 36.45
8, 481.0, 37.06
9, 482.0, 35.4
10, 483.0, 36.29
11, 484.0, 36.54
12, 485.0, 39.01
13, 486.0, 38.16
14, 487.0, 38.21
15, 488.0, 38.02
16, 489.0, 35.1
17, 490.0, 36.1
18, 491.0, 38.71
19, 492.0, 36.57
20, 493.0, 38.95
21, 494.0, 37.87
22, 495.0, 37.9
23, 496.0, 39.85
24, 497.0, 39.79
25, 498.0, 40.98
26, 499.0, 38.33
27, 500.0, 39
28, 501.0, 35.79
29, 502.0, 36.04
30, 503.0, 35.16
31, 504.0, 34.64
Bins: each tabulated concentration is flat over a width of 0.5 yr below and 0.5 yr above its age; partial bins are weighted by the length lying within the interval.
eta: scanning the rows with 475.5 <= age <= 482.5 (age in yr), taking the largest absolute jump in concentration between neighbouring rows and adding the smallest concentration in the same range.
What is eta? 37.1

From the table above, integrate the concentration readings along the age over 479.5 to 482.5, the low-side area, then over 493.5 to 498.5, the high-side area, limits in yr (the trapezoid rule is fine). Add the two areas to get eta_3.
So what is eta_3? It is 305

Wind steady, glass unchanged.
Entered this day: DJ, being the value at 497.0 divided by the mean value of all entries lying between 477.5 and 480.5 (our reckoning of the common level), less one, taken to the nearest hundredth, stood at 0.11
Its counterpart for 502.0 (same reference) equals 0.00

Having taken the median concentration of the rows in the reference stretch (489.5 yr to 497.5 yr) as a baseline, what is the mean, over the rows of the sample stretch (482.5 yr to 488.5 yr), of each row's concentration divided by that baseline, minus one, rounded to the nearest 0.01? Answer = -0.02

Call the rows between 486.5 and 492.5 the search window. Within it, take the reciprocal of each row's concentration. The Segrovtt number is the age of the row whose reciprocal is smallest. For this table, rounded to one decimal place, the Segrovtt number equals 491.0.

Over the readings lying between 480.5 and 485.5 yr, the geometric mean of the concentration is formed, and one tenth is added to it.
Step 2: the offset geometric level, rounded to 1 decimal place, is 36.9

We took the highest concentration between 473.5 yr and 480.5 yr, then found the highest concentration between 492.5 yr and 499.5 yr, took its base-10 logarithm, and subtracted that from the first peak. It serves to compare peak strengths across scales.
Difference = 34.8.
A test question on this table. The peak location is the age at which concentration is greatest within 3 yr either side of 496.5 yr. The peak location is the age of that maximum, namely 498.0 yr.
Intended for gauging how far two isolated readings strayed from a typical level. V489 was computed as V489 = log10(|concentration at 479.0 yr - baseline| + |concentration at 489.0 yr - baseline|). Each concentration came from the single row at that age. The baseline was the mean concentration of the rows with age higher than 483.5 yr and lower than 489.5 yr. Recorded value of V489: 0.64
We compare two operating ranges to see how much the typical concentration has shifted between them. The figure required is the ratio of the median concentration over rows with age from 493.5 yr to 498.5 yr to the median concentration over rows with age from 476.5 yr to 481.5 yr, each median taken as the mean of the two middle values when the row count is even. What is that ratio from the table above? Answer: 1.12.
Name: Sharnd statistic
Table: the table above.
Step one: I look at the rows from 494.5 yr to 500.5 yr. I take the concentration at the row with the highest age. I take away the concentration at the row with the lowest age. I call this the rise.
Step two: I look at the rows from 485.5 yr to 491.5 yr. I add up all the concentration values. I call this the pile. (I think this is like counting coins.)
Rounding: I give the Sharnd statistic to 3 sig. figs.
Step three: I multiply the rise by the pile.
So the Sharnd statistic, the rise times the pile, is 247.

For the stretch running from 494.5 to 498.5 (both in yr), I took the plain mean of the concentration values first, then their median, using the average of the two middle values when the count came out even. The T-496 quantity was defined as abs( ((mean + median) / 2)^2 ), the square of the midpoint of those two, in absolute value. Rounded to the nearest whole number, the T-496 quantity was 1578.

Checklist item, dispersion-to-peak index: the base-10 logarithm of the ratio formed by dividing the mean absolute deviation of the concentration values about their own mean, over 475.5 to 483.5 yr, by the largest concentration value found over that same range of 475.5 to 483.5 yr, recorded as -1.90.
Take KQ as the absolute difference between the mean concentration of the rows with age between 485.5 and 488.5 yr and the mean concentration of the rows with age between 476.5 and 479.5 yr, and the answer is 2.6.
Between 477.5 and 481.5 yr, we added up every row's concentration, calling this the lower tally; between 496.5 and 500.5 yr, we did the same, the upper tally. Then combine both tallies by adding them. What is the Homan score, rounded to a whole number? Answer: 303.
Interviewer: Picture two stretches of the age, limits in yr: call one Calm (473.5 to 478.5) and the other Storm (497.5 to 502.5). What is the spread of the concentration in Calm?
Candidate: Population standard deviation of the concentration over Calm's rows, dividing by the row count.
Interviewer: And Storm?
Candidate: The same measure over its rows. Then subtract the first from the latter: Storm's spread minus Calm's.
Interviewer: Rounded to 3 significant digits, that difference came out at 1.54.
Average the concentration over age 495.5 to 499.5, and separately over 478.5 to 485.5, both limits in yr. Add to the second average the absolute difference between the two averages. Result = 39.7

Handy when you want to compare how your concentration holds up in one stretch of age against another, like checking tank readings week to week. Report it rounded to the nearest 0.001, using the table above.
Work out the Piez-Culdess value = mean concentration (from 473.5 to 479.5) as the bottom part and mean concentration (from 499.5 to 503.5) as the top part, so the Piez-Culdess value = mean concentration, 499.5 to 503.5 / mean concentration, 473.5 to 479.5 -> 1.030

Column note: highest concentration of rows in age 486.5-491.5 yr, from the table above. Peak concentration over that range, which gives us 38.71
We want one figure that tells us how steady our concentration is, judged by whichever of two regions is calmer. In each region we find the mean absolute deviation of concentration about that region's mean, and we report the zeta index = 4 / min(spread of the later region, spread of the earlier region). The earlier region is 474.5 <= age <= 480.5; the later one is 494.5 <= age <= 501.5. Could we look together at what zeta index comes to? 12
